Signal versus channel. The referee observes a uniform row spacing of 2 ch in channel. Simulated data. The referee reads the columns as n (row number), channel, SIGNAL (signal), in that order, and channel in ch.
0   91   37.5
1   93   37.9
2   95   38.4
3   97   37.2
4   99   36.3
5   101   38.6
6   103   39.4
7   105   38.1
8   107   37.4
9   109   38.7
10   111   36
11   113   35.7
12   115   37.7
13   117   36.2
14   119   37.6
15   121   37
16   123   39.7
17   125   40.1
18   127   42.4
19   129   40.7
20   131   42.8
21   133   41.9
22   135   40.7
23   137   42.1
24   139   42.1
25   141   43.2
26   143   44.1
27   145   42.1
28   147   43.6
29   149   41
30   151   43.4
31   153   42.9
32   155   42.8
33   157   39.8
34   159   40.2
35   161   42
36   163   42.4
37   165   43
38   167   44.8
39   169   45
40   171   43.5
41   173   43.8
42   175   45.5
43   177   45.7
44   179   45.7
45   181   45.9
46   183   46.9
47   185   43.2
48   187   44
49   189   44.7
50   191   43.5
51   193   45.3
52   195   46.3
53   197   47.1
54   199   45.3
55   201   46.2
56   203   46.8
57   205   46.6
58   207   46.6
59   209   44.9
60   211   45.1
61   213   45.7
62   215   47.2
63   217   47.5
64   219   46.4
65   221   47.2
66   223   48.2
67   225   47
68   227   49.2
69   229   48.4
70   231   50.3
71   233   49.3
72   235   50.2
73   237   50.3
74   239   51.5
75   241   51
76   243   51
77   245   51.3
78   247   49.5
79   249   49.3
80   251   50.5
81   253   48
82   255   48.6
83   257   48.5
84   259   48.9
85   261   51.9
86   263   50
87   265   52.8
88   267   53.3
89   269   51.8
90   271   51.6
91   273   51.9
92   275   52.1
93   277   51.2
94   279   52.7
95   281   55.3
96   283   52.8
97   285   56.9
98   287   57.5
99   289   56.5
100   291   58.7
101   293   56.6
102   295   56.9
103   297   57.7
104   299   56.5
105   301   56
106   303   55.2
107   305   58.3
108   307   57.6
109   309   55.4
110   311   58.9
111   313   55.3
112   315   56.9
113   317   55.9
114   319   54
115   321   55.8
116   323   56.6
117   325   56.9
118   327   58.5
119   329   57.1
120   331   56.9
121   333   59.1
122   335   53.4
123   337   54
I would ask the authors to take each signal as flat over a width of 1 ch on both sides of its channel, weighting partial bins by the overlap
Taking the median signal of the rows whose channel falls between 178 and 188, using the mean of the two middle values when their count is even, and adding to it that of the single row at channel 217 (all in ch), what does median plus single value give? 93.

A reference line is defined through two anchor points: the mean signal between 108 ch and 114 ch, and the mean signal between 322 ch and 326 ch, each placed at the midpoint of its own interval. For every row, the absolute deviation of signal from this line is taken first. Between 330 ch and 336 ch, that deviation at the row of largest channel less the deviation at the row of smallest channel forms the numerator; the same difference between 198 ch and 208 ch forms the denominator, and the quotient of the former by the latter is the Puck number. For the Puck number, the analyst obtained 7.0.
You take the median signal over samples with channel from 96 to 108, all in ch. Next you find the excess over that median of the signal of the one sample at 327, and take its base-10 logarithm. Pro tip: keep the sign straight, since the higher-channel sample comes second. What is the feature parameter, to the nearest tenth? 1.3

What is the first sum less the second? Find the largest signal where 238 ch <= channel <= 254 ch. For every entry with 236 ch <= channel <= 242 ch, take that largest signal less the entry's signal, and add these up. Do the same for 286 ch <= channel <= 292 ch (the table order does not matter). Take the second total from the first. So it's 20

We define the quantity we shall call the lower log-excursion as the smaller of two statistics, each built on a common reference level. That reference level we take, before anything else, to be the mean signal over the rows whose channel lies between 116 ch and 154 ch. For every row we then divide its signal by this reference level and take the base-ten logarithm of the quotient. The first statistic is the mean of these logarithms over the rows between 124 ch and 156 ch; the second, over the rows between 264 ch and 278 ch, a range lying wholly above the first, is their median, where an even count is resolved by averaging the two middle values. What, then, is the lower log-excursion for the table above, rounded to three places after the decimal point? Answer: 0.010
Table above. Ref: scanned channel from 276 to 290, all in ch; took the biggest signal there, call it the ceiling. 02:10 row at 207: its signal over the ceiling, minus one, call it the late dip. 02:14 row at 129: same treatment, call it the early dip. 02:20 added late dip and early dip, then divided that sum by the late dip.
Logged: 2.5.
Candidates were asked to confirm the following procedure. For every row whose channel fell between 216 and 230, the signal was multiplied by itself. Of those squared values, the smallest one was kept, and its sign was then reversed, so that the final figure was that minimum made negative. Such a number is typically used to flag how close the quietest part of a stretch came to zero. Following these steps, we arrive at -2153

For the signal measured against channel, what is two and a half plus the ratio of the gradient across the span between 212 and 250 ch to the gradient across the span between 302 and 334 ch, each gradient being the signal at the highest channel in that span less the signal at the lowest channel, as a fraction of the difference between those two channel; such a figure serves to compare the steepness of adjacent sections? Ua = 3.27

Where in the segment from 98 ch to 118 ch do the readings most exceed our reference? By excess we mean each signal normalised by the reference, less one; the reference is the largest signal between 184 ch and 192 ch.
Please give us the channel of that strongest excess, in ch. 103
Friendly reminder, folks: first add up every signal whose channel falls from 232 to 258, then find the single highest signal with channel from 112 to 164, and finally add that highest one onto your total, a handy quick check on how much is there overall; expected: 693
